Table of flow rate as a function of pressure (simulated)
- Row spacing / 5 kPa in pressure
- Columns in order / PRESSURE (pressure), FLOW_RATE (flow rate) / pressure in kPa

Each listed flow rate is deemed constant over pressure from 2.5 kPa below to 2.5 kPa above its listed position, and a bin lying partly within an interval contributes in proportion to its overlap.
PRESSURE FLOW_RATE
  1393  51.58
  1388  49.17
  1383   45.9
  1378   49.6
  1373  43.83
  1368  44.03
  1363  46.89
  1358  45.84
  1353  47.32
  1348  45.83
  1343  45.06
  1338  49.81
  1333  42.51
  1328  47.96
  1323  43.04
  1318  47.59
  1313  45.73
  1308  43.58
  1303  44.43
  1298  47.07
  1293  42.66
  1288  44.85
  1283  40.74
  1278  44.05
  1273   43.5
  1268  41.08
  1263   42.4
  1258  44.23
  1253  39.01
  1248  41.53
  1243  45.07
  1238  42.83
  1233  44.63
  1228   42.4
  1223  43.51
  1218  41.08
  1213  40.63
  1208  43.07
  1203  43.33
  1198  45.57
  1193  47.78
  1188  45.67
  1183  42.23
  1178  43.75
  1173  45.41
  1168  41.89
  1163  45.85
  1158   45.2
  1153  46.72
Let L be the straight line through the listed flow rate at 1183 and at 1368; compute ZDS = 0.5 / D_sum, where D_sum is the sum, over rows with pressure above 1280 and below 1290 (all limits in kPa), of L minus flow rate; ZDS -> 0.58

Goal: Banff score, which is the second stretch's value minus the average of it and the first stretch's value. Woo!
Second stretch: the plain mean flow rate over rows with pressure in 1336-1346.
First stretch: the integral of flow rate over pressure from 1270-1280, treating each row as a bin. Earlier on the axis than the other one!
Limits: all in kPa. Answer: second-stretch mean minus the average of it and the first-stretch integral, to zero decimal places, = -195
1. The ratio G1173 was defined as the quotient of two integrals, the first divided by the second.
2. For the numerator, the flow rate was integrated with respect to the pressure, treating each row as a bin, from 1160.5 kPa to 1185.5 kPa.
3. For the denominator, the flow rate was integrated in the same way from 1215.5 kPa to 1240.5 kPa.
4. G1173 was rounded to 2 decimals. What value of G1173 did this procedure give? 1.02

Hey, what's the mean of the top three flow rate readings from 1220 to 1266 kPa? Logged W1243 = 44.6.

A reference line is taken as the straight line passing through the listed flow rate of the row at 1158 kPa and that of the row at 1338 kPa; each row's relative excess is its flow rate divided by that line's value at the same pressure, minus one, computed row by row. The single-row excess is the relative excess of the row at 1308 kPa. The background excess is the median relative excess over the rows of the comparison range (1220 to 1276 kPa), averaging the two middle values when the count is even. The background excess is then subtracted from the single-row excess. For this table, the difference -0.015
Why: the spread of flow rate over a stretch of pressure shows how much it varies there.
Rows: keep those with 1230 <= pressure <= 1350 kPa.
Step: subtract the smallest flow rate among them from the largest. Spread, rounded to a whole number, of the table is 11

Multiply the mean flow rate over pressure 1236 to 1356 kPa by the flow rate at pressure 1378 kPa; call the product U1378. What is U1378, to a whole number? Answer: 2195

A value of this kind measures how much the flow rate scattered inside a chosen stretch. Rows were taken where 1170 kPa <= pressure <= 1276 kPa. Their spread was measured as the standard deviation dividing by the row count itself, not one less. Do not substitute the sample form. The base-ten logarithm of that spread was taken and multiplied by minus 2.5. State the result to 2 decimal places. -0.75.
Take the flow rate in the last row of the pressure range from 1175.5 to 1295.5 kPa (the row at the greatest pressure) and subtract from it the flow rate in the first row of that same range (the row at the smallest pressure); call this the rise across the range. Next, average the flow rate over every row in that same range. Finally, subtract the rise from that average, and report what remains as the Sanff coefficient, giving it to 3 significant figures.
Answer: 44.2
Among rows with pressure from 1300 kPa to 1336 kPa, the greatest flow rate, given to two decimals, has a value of 47.96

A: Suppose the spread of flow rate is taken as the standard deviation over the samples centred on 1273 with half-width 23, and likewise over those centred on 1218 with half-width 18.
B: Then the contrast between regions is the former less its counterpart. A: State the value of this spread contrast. 0.50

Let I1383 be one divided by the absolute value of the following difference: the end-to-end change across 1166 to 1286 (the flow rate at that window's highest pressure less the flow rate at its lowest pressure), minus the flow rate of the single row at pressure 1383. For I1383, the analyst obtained 0.0213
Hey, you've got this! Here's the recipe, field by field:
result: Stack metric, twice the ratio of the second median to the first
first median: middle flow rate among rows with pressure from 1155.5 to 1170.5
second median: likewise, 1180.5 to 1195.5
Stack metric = 2.02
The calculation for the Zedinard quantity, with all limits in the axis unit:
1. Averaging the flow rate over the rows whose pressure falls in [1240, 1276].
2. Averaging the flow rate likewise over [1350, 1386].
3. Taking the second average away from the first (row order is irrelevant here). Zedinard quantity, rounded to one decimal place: -3.8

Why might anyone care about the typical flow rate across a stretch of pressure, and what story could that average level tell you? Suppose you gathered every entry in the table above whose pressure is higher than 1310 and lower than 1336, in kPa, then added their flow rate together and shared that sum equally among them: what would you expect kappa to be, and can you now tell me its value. 45.4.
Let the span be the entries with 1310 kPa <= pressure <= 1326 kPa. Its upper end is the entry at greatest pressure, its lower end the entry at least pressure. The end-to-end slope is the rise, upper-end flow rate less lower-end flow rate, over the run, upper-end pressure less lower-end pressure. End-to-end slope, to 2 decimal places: -0.27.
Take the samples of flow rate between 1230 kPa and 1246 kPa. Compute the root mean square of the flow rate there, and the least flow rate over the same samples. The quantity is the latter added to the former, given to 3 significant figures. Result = 87.0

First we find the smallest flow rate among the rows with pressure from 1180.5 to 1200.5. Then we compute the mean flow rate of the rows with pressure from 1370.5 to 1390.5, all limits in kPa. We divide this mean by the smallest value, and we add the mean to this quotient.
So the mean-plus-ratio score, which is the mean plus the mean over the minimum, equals 48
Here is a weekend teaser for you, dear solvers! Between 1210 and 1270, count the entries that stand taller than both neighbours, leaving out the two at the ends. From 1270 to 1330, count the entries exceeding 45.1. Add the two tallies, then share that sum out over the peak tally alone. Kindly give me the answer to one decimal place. 2.0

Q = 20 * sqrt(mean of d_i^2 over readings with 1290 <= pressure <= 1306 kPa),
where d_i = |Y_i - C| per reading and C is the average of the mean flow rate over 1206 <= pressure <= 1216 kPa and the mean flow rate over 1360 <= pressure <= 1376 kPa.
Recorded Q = 45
